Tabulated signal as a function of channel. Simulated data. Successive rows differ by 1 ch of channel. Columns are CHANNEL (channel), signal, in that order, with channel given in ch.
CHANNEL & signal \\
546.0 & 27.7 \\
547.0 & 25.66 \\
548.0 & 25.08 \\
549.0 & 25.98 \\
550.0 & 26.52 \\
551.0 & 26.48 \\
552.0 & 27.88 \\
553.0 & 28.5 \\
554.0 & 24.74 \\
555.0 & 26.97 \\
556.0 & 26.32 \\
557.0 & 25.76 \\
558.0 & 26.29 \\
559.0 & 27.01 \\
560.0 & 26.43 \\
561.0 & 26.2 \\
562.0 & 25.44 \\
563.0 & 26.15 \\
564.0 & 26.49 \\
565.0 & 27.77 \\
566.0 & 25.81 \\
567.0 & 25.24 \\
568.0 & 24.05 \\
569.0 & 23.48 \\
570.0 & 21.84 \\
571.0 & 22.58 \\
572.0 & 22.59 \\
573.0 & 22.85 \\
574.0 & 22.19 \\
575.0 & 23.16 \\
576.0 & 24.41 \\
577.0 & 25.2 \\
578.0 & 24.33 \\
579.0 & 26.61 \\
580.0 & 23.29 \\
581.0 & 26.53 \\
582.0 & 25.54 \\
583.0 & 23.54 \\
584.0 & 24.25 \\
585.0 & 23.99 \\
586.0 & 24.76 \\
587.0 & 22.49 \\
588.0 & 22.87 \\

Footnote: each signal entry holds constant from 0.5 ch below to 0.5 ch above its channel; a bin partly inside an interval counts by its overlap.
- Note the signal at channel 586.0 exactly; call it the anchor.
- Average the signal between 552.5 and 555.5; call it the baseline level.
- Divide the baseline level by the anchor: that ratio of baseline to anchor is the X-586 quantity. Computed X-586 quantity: 1.08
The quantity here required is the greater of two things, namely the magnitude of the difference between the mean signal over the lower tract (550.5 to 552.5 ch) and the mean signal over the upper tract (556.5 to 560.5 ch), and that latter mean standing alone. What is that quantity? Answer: 26.4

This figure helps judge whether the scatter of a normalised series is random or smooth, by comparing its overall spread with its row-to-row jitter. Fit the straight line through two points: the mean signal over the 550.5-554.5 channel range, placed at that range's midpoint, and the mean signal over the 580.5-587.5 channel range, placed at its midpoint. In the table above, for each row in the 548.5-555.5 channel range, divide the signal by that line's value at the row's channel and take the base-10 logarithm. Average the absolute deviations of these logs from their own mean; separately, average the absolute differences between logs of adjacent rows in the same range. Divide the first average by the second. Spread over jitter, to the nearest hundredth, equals 0.67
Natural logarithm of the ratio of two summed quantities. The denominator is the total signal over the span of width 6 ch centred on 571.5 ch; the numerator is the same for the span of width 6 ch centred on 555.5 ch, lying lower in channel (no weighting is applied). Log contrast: 0.16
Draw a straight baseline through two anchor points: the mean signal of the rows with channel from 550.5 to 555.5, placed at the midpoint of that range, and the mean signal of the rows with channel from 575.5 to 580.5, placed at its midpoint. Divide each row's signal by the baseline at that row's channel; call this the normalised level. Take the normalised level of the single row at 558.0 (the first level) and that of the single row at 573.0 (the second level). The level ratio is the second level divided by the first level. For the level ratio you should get 0.91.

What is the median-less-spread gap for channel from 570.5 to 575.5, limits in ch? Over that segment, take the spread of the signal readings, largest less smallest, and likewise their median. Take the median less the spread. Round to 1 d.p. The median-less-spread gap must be 21.6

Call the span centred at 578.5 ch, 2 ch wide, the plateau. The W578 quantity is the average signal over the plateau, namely 25.5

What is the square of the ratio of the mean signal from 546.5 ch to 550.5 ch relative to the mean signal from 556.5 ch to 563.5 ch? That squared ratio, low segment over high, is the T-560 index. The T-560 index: 0.97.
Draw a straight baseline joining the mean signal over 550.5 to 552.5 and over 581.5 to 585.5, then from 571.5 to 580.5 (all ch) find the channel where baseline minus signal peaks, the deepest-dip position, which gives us 574.0 ch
